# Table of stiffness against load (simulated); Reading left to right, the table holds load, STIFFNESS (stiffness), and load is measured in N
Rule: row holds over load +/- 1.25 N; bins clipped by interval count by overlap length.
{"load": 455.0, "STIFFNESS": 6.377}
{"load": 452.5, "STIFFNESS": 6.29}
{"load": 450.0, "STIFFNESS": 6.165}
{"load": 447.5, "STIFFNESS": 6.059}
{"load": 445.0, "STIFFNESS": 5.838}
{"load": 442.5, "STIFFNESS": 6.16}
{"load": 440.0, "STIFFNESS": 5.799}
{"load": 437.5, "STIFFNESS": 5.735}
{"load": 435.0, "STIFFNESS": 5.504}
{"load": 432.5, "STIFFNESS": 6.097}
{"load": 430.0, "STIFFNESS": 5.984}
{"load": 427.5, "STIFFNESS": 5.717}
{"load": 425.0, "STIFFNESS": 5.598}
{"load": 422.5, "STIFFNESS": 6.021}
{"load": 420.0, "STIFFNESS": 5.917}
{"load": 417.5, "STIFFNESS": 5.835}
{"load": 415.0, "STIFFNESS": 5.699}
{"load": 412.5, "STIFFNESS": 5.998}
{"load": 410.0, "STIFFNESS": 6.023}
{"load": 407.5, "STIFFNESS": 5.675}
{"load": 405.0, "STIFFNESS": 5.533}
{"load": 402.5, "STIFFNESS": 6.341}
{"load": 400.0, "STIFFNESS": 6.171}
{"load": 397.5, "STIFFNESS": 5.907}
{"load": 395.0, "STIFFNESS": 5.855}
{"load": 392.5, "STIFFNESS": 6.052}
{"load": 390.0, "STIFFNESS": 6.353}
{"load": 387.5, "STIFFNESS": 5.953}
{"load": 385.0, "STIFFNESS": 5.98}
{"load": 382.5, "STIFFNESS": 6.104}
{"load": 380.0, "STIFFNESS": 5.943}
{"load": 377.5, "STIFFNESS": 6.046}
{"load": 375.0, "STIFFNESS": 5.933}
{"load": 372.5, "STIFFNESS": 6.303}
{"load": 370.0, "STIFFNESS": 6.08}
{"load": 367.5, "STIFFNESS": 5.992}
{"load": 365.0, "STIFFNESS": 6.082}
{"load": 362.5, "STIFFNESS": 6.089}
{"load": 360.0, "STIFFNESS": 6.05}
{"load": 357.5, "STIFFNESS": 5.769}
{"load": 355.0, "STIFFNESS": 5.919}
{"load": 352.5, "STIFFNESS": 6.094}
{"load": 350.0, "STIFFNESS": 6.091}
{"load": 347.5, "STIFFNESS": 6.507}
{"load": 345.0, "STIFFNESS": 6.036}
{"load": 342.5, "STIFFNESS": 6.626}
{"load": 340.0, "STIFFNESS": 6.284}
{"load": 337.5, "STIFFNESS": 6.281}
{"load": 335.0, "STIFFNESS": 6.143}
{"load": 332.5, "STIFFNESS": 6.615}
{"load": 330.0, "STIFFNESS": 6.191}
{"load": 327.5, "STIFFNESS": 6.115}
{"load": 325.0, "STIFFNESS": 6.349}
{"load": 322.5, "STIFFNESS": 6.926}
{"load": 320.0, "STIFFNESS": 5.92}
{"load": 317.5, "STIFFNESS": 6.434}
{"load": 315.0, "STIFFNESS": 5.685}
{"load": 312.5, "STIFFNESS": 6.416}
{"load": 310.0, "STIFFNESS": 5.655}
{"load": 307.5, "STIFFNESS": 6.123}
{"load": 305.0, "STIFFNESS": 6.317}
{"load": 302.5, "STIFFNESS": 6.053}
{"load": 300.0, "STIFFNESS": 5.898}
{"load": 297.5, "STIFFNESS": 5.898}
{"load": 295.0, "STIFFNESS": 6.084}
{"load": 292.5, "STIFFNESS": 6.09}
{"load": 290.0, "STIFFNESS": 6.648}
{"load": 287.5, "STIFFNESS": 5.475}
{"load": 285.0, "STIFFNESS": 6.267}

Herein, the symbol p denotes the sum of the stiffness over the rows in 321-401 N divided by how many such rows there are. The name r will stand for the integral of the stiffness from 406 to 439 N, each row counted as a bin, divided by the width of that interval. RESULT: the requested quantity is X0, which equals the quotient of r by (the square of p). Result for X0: 0.154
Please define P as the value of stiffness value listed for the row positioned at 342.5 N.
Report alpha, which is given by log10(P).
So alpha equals 0.821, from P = 6.626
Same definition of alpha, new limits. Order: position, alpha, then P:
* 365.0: 0.784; 6.082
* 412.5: 0.778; 5.998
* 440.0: 0.763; 5.799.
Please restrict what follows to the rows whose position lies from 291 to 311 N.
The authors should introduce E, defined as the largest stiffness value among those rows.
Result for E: 6.317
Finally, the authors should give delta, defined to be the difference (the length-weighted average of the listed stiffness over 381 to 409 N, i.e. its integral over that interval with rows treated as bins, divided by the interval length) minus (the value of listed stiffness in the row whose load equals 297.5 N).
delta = 0.09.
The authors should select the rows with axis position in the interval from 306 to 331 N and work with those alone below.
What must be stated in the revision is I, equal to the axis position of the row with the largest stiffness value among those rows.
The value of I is 322.5 N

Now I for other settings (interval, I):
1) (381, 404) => 390.0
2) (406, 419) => 410.0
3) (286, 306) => 290.0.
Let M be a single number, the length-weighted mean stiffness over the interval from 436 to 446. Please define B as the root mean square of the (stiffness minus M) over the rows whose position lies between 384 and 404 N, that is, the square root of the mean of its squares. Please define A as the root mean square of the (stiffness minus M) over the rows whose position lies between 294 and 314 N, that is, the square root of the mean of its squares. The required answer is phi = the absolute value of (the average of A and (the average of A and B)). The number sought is 0.29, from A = 0.29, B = 0.270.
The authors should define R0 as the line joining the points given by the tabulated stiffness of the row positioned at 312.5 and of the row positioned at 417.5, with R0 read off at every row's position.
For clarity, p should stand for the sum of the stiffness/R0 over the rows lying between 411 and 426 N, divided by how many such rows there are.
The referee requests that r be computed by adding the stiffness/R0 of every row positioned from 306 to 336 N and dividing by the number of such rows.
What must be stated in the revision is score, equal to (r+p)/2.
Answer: 0.989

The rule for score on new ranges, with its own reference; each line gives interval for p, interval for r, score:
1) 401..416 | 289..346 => 0.986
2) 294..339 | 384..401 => 0.988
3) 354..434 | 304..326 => 0.985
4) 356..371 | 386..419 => 0.993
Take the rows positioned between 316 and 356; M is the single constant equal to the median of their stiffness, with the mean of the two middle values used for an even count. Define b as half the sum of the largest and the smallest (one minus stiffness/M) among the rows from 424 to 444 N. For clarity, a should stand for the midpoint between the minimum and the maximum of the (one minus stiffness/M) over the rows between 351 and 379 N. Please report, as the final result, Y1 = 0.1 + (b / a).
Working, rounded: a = 0.032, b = 0.06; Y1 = 2.1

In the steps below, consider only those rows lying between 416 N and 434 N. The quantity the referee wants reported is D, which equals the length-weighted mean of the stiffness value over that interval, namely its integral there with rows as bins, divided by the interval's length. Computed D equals 5.87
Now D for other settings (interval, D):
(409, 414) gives 5.99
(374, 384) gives 6.01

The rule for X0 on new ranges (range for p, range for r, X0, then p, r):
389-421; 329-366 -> 0.175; 5.95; 6.19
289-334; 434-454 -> 0.155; 6.19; 5.95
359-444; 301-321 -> 0.171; 5.96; 6.08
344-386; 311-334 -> 0.171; 6.06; 6.29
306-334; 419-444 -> 0.151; 6.22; 5.85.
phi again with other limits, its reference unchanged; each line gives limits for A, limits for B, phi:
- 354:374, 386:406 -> 0.24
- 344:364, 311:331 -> 0.34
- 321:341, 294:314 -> 0.49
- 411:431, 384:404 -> 0.18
